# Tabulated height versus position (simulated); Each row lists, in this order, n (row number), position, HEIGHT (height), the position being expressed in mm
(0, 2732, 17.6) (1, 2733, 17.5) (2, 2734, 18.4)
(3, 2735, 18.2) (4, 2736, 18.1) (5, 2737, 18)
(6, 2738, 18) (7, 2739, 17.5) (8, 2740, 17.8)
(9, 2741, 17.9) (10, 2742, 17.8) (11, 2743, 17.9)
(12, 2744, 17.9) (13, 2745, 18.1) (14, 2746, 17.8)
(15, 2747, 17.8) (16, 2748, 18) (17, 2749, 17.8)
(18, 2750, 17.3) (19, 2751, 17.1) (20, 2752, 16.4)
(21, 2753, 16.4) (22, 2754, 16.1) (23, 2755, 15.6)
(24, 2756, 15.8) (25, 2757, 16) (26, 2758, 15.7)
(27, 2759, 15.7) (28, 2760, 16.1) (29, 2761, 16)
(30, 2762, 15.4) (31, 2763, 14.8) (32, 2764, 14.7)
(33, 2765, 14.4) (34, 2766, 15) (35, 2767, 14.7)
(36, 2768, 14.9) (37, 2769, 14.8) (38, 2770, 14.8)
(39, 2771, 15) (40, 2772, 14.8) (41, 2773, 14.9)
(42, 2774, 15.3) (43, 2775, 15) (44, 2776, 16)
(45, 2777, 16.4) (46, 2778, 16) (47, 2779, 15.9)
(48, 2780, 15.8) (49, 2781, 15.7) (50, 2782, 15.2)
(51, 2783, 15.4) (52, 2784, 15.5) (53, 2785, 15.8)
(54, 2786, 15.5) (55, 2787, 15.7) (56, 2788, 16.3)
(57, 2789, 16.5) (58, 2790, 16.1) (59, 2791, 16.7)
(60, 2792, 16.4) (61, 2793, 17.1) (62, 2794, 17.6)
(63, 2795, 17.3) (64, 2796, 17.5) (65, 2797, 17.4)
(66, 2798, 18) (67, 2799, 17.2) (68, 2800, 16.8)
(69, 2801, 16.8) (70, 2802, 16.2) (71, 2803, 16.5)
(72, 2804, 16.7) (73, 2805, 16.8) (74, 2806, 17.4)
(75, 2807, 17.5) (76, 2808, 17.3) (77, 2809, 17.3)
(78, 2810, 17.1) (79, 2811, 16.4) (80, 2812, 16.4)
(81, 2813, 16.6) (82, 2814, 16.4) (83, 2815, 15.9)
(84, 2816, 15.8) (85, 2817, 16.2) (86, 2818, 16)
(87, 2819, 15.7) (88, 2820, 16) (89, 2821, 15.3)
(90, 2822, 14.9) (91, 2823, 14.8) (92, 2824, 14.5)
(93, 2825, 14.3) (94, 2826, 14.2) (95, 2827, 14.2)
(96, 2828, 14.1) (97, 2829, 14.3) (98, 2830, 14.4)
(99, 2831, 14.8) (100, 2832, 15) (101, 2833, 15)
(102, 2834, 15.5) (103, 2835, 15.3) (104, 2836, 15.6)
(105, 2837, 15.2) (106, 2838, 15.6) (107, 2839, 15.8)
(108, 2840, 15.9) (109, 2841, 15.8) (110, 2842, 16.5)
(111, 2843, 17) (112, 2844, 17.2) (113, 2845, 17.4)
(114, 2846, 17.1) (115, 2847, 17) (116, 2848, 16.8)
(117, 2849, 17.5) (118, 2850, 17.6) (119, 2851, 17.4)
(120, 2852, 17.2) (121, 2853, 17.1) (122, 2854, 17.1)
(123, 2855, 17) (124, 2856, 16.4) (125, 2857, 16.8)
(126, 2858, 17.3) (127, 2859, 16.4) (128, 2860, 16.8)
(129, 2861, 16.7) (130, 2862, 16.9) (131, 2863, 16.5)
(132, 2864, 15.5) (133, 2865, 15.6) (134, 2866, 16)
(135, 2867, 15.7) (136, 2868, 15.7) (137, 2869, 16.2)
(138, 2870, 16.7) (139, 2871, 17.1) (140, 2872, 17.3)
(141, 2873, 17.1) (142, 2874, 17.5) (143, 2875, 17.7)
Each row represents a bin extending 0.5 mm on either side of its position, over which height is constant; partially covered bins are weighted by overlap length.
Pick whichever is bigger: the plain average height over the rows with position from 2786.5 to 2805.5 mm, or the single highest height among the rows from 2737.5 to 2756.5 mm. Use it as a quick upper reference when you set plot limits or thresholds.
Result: 18.1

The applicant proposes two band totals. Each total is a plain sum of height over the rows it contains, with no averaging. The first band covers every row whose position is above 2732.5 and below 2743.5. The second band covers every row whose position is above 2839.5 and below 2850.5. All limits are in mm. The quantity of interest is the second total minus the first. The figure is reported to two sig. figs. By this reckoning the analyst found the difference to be -11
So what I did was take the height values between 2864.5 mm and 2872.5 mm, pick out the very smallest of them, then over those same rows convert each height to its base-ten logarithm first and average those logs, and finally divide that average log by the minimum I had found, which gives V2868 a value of 0.0777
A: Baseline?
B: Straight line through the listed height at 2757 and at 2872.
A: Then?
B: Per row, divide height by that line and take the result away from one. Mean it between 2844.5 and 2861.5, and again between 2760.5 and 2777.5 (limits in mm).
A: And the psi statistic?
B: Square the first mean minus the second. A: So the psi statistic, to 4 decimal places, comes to 0.0037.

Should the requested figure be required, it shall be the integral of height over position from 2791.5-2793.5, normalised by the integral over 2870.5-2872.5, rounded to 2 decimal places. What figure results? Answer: 0.97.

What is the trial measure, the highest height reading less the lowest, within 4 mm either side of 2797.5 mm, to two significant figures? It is 1.2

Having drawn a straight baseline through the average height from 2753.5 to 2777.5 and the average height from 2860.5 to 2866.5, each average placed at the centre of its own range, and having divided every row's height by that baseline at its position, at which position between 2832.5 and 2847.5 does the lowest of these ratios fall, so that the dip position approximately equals 2833 mm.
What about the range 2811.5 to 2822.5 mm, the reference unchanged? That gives 2822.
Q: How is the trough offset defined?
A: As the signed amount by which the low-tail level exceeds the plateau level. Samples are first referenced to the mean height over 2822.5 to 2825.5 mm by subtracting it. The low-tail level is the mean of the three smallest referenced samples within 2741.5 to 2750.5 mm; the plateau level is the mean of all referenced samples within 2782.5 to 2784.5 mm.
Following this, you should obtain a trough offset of 2.2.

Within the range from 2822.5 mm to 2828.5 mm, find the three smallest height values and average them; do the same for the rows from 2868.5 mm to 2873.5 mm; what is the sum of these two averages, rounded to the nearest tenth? 30.8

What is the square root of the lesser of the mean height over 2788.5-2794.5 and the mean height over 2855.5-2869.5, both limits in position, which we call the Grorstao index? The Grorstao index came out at 4.04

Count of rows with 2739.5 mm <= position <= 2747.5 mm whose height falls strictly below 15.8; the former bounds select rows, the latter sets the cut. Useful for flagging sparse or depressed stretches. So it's 0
